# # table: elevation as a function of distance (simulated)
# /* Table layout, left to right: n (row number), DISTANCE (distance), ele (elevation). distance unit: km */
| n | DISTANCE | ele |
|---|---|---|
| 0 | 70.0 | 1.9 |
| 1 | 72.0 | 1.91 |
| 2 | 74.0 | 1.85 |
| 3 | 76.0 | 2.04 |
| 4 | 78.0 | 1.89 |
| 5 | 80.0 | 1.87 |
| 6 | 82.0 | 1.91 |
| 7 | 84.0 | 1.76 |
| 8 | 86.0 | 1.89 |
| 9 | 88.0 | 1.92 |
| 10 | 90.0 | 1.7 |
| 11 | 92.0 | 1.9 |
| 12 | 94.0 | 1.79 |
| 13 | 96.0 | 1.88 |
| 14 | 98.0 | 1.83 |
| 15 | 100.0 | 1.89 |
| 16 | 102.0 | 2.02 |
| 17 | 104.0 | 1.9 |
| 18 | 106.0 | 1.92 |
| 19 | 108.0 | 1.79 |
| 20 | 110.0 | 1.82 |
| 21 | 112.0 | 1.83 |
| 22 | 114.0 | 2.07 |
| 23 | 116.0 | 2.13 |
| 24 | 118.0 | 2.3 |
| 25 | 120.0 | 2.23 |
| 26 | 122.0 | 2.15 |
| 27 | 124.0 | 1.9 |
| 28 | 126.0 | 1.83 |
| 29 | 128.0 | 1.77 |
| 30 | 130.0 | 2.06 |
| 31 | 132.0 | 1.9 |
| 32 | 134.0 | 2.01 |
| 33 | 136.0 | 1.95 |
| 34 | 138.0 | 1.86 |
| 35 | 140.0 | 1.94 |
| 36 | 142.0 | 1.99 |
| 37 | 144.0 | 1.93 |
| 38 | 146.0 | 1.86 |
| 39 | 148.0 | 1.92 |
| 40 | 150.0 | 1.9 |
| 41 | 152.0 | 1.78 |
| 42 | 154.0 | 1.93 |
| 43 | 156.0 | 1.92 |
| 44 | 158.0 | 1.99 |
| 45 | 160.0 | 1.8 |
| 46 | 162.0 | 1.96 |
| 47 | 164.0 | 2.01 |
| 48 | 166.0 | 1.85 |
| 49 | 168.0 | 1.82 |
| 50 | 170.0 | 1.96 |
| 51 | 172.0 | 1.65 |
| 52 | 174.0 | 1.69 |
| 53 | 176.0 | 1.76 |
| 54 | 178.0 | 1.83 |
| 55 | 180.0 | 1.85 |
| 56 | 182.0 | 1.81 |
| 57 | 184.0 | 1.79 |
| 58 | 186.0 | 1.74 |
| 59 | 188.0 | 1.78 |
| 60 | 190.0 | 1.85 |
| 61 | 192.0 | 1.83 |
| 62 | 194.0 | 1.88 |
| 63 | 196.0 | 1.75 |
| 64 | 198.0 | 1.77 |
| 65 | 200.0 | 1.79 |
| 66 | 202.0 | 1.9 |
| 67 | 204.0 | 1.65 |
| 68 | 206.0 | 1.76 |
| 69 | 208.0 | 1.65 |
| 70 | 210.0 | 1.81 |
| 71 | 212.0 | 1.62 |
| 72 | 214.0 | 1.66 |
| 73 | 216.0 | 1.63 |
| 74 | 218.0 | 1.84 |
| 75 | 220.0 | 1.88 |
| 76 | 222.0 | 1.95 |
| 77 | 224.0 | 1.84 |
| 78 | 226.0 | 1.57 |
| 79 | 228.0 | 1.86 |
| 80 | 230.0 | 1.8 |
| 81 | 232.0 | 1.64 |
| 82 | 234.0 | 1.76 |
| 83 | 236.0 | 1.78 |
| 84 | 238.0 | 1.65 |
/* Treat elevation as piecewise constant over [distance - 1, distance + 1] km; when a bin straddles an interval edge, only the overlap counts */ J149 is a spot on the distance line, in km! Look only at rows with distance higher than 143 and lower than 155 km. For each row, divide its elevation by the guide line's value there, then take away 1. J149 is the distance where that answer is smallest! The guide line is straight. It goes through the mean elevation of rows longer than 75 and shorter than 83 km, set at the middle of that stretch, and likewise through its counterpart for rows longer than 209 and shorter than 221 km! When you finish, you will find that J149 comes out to 152.0 km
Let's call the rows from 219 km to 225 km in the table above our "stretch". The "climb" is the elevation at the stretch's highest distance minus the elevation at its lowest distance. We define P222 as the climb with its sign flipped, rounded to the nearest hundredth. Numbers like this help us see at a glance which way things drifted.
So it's 0.04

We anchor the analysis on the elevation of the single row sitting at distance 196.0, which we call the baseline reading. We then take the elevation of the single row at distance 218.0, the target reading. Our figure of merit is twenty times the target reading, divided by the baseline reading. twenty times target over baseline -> 21.0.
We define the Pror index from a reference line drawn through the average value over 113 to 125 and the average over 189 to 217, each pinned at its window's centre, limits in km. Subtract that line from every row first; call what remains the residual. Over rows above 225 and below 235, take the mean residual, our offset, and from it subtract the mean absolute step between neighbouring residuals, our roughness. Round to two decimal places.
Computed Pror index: -0.06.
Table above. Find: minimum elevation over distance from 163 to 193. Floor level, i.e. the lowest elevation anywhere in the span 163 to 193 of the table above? 1.65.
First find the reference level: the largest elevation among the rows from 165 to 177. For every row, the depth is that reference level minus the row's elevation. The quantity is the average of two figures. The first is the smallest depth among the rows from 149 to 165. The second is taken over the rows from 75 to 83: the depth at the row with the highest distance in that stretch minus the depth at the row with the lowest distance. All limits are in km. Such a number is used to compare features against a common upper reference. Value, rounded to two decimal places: 0.04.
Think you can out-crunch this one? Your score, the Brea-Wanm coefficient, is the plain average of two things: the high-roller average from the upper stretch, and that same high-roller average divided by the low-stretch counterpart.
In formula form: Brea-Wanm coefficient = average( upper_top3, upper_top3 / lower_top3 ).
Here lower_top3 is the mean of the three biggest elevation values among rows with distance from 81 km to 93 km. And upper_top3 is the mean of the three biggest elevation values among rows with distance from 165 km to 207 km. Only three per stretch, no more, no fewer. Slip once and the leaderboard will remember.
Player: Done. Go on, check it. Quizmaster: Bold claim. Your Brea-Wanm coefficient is 1.46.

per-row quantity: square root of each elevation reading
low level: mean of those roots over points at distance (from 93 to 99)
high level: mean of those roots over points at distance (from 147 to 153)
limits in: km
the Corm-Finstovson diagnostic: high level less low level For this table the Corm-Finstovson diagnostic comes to 0.01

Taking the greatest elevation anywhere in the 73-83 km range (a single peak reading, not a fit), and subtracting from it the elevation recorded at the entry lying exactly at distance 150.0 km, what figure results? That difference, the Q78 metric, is 0.14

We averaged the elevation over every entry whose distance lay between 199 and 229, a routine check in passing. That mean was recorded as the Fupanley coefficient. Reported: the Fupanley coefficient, 1.76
